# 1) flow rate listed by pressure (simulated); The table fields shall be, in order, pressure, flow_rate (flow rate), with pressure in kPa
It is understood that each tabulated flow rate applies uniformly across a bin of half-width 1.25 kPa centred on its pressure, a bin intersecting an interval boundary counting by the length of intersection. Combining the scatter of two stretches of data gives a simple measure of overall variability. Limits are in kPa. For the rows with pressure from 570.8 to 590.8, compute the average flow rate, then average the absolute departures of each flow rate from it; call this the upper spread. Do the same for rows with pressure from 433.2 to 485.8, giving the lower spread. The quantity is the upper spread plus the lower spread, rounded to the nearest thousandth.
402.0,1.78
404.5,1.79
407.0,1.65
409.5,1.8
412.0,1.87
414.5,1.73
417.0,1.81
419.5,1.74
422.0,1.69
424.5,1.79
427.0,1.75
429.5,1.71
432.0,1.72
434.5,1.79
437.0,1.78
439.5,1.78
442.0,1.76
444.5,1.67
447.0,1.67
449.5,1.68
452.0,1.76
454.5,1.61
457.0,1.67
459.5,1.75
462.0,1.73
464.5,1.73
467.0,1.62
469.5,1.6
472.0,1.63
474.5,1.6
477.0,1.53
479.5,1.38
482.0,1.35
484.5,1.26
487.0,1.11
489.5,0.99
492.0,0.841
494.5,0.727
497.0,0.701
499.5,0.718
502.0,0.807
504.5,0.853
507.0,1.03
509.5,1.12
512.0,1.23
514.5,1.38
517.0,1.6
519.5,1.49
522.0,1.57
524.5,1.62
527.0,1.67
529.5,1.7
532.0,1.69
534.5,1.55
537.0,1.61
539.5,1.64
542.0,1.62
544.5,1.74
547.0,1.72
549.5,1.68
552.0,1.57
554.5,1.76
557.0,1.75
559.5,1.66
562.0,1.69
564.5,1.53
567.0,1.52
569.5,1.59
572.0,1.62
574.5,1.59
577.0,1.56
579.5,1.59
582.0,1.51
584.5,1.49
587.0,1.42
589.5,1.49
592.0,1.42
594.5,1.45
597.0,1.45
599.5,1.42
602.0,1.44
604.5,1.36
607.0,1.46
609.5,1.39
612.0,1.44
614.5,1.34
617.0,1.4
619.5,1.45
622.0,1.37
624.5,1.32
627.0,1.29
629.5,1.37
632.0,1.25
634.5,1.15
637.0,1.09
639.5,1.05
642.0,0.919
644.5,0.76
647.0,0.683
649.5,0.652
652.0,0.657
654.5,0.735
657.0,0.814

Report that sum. 0.165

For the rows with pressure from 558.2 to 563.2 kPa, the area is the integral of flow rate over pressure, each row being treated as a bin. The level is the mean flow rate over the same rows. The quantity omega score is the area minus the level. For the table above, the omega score 6.7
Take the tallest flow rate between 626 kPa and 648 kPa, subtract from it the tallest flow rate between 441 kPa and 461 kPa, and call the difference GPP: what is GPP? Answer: -0.39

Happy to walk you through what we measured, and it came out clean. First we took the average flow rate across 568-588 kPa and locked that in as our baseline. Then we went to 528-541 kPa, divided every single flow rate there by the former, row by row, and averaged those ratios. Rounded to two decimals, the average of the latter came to 1.06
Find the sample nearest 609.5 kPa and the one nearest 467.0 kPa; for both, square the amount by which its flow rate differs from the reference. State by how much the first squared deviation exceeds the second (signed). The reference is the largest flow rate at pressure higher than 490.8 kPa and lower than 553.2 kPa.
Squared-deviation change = 0.11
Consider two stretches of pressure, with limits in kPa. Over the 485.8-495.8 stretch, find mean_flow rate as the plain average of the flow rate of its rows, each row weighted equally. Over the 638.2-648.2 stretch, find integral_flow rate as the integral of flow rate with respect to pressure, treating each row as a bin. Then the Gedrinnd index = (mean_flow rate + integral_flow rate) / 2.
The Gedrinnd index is 4.7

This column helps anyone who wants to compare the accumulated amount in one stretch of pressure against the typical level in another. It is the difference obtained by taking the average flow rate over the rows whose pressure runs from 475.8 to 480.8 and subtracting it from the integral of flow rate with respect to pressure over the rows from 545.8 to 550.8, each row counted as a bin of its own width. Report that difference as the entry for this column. 7.0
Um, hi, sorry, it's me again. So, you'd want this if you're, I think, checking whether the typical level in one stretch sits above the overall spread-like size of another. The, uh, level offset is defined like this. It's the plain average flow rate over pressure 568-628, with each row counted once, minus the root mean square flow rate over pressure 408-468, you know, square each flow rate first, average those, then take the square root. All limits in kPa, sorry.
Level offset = -0.3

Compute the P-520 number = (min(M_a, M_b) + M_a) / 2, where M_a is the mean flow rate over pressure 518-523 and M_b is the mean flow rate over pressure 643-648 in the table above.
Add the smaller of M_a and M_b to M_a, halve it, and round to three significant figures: 1.13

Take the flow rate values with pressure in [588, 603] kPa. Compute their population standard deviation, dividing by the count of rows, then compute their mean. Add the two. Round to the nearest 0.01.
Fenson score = 1.47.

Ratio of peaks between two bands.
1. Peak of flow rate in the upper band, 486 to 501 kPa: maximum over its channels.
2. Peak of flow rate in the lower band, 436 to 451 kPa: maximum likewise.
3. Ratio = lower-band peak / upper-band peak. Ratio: 1.60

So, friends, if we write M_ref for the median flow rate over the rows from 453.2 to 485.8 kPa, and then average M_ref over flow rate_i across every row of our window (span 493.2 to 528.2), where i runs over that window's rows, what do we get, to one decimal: 1.5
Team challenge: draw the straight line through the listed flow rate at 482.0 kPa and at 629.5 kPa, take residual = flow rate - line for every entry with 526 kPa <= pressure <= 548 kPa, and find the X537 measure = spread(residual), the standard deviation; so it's 0.06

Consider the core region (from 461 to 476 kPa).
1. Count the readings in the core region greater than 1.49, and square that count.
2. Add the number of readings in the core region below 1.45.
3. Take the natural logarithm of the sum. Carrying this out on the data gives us 3.6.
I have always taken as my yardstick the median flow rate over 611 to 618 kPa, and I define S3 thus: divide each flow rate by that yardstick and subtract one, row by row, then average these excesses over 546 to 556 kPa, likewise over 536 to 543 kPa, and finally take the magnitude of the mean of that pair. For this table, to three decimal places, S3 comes 0.181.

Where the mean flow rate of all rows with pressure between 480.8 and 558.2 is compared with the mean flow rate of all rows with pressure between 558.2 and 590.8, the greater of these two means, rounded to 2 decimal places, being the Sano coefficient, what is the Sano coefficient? 1.56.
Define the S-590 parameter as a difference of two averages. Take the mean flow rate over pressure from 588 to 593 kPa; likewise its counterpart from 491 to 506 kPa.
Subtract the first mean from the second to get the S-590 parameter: -0.7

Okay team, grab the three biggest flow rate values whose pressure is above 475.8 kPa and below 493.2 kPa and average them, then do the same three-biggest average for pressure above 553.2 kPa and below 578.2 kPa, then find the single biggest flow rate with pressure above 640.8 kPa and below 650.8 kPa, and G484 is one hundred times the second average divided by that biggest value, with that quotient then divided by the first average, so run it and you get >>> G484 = 133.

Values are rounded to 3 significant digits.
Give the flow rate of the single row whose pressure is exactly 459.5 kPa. 1.75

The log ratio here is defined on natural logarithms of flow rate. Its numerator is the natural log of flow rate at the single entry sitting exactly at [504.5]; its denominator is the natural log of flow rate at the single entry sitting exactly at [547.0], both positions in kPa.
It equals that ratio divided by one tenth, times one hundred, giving -293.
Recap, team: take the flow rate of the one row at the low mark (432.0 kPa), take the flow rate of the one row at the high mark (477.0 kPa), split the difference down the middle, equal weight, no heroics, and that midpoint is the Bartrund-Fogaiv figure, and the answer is 1.6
